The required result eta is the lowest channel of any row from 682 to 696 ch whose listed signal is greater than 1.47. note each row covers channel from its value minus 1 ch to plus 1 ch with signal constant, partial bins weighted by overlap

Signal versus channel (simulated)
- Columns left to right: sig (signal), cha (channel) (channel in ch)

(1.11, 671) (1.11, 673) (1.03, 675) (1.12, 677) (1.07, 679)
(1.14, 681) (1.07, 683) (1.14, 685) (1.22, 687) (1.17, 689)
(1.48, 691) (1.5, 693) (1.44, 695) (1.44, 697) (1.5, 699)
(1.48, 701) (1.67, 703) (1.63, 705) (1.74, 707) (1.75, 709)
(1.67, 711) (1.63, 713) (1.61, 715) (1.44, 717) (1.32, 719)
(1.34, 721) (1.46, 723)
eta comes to 691 ch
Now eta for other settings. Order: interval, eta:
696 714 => 699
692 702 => 693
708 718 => 709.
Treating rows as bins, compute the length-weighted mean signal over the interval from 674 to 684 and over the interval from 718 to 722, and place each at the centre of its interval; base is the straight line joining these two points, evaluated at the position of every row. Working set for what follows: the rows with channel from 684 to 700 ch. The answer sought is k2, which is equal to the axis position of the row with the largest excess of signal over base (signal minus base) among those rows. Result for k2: 693 ch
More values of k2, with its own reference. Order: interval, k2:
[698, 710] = 707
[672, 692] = 691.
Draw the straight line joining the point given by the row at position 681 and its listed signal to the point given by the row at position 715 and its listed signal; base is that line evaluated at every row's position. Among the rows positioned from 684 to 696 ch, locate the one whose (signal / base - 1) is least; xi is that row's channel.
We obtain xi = 689 ch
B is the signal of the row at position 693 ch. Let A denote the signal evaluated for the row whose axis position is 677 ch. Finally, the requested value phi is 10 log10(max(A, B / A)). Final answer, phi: 1.3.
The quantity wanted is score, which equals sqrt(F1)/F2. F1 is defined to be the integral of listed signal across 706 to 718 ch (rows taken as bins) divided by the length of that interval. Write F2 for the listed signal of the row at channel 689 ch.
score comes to 1.09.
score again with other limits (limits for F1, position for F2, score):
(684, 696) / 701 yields 0.78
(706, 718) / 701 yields 0.87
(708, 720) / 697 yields 0.87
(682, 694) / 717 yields 0.78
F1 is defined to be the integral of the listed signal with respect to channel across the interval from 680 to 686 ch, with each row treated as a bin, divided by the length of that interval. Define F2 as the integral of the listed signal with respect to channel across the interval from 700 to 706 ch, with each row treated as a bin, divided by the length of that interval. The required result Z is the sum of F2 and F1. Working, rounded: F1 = 1.12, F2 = 1.59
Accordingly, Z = 2.71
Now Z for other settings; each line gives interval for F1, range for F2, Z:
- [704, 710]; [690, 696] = 3.18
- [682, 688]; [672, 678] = 2.23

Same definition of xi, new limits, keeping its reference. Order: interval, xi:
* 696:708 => 701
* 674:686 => 683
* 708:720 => 719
